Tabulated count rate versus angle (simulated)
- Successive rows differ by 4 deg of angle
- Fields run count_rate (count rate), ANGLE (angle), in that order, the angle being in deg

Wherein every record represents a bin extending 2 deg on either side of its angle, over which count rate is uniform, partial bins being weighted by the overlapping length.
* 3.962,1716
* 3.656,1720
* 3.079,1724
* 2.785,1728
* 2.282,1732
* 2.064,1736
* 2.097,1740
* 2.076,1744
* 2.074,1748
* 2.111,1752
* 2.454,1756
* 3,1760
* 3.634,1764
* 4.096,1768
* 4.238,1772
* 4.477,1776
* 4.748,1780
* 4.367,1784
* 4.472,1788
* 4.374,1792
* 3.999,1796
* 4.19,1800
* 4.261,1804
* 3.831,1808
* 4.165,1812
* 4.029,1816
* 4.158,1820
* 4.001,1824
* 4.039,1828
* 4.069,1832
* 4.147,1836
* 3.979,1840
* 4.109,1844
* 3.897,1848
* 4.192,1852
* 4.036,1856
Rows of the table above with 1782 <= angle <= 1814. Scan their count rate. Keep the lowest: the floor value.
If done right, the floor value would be 3.831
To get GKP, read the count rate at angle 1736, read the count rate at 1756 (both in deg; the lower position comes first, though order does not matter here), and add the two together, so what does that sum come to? 4.5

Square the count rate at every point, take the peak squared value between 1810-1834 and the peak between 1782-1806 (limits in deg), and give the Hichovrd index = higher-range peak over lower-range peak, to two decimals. 0.87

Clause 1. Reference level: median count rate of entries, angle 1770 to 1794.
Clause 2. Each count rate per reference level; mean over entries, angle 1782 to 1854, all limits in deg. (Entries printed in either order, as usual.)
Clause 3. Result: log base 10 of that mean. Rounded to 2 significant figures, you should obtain -0.030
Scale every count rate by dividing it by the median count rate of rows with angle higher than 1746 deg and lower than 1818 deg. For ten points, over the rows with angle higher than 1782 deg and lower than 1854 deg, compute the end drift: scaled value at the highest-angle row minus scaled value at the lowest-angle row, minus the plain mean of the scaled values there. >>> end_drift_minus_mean -1.0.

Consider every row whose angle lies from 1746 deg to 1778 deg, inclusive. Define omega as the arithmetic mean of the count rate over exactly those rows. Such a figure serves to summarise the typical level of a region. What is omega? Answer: 3.3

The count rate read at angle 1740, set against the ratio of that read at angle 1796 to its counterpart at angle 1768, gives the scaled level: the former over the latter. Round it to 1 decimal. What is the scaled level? 2.1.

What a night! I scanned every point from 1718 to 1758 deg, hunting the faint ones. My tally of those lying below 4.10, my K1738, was 10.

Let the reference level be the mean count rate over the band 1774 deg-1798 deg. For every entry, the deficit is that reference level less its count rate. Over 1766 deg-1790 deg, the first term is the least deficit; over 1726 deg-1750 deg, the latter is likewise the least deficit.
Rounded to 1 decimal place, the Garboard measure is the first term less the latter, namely -2.0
